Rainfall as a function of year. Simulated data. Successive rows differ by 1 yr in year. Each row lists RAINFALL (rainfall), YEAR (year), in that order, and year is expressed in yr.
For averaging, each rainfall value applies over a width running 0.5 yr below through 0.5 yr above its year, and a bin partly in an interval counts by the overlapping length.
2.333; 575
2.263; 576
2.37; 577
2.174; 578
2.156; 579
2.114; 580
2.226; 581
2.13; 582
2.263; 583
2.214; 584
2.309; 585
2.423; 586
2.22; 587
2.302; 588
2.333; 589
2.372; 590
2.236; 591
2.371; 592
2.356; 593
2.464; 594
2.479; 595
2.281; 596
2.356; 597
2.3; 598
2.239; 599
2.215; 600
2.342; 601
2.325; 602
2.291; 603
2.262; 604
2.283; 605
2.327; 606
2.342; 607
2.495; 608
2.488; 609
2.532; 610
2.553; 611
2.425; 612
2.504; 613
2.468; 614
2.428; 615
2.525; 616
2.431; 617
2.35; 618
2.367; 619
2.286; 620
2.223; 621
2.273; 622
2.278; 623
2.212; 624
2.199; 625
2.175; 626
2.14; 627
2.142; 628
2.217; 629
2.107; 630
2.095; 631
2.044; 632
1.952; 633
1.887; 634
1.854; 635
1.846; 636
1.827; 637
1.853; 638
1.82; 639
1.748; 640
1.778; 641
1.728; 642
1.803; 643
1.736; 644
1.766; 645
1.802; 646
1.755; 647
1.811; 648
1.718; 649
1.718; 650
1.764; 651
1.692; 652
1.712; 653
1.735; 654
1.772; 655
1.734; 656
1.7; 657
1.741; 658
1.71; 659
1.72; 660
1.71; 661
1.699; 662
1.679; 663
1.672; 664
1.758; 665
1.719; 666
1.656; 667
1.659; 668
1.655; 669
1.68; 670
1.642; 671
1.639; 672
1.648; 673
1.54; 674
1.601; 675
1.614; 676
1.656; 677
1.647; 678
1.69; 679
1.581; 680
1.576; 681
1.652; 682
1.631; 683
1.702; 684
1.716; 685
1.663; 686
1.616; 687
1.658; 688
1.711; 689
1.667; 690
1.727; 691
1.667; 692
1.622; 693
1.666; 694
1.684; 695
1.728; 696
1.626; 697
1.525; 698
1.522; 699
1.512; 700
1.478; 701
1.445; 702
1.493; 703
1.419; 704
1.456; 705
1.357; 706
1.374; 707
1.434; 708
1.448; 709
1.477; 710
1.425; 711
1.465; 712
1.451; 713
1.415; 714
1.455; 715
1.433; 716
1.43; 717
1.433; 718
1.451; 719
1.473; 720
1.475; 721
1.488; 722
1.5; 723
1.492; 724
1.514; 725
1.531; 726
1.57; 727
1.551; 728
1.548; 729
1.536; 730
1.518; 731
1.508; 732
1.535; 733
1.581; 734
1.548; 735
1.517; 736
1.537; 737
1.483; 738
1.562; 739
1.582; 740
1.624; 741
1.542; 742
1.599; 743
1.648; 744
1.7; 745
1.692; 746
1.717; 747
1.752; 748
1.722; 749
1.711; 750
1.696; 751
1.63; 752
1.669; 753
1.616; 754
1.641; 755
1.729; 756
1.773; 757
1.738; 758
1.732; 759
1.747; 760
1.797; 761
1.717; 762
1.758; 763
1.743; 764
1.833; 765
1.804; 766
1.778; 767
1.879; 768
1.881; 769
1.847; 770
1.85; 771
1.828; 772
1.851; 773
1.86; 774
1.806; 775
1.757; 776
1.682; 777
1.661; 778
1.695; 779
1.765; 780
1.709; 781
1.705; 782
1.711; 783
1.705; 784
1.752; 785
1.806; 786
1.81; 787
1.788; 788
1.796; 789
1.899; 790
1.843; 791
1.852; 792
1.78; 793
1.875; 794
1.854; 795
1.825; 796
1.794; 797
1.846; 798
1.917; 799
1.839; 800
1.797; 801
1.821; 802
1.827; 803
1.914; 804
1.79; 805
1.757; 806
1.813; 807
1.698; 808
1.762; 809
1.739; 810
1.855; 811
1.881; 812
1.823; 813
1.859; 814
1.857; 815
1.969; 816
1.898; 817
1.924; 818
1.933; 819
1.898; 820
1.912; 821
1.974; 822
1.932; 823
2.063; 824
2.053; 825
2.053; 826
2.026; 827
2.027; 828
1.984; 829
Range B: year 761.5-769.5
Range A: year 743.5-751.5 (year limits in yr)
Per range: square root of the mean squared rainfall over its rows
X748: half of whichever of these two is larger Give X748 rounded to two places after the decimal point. 0.90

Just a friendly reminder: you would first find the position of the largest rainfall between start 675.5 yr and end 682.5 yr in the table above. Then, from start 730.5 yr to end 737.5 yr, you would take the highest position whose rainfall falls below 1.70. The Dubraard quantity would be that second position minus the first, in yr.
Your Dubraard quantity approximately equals 58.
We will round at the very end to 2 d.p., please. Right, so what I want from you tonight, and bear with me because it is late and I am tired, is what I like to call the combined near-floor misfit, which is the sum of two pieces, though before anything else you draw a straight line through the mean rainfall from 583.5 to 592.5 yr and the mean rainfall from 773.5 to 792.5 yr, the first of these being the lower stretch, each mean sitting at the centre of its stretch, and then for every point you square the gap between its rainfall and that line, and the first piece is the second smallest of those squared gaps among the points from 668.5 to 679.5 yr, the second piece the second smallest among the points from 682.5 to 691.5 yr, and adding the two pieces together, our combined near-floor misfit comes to 0.26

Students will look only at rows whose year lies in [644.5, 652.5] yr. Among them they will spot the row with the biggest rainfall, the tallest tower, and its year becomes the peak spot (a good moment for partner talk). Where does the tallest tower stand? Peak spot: 648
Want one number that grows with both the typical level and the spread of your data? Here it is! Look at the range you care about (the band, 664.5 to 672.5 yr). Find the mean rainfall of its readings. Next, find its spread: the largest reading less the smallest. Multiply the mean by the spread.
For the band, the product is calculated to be 0.199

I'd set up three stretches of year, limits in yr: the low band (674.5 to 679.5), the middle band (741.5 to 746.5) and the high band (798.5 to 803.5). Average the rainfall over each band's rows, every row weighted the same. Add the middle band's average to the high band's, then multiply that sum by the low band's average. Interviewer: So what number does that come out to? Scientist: 5.7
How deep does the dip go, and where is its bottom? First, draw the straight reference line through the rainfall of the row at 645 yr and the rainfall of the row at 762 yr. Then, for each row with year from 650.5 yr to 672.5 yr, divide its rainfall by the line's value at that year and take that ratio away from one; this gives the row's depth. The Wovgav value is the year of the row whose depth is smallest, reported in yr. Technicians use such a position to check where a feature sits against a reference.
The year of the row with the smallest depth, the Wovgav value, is 655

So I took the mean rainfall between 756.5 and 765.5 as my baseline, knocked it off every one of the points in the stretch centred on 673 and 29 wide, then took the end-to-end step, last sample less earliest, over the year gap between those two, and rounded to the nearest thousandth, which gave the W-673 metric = -0.003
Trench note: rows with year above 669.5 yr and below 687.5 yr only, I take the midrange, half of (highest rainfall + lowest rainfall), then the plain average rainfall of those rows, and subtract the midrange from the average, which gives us 0.011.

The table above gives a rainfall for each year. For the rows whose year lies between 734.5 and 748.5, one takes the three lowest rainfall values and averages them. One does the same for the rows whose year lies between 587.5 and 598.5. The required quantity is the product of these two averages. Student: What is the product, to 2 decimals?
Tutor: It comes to 3.44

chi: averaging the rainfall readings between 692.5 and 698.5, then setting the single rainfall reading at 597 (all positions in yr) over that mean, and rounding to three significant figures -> 1.43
